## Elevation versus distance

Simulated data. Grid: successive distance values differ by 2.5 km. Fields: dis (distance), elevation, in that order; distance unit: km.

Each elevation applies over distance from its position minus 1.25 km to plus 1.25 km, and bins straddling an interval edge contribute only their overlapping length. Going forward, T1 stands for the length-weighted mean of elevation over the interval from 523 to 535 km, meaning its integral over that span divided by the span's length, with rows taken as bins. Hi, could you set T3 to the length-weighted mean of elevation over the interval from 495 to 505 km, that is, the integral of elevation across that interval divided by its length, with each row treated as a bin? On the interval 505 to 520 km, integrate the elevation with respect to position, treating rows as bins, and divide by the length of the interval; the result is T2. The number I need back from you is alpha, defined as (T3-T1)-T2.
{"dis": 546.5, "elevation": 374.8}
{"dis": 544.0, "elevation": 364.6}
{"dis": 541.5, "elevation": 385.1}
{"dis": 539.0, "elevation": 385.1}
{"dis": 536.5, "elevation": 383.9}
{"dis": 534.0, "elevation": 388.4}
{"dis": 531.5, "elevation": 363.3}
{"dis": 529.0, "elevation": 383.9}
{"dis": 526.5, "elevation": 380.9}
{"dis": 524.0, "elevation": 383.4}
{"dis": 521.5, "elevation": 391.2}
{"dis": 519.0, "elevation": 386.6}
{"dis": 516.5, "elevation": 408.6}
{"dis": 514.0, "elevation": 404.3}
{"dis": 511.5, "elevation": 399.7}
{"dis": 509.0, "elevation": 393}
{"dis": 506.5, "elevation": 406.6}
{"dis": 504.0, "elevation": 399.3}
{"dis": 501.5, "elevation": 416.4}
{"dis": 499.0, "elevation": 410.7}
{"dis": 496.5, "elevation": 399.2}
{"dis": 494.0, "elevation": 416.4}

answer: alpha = -373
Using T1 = 380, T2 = 400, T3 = 407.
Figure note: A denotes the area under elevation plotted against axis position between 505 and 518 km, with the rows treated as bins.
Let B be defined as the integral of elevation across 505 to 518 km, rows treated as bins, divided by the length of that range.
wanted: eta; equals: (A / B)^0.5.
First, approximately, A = 5227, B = 402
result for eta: 3.61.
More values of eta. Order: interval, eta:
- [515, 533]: 4.24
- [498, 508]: 3.16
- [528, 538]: 3.16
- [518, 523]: 2.24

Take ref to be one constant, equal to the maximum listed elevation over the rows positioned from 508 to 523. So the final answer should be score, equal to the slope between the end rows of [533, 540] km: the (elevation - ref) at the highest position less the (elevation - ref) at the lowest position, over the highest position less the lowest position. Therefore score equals -0.7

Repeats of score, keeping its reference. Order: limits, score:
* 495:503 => 3.4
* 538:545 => -4.1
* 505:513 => -1.4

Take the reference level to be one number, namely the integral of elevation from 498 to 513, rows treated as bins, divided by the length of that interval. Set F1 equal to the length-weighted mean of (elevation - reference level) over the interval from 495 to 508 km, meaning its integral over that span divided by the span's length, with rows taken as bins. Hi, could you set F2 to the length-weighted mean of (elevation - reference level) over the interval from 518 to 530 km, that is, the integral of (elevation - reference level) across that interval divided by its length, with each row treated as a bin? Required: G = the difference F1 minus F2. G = 21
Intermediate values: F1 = 2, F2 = -19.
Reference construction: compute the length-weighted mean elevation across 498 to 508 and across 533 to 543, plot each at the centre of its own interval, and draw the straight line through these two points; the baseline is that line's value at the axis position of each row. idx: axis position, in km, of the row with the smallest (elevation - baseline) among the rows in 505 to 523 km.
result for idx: 509.0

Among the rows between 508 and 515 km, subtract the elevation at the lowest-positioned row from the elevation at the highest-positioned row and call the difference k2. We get 11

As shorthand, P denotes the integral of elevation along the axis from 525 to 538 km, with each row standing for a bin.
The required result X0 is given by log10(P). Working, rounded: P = 4943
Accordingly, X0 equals 3.694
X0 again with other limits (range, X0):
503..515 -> 3.682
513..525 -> 3.676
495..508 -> 3.723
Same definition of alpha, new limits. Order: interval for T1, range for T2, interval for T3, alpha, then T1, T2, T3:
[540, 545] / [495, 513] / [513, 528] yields -387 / 376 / 404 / 392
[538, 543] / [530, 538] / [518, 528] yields -378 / 384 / 379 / 385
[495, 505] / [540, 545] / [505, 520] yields -383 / 407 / 376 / 400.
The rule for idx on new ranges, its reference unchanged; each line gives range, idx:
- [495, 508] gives 496.5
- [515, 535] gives 531.5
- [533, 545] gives 544.0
